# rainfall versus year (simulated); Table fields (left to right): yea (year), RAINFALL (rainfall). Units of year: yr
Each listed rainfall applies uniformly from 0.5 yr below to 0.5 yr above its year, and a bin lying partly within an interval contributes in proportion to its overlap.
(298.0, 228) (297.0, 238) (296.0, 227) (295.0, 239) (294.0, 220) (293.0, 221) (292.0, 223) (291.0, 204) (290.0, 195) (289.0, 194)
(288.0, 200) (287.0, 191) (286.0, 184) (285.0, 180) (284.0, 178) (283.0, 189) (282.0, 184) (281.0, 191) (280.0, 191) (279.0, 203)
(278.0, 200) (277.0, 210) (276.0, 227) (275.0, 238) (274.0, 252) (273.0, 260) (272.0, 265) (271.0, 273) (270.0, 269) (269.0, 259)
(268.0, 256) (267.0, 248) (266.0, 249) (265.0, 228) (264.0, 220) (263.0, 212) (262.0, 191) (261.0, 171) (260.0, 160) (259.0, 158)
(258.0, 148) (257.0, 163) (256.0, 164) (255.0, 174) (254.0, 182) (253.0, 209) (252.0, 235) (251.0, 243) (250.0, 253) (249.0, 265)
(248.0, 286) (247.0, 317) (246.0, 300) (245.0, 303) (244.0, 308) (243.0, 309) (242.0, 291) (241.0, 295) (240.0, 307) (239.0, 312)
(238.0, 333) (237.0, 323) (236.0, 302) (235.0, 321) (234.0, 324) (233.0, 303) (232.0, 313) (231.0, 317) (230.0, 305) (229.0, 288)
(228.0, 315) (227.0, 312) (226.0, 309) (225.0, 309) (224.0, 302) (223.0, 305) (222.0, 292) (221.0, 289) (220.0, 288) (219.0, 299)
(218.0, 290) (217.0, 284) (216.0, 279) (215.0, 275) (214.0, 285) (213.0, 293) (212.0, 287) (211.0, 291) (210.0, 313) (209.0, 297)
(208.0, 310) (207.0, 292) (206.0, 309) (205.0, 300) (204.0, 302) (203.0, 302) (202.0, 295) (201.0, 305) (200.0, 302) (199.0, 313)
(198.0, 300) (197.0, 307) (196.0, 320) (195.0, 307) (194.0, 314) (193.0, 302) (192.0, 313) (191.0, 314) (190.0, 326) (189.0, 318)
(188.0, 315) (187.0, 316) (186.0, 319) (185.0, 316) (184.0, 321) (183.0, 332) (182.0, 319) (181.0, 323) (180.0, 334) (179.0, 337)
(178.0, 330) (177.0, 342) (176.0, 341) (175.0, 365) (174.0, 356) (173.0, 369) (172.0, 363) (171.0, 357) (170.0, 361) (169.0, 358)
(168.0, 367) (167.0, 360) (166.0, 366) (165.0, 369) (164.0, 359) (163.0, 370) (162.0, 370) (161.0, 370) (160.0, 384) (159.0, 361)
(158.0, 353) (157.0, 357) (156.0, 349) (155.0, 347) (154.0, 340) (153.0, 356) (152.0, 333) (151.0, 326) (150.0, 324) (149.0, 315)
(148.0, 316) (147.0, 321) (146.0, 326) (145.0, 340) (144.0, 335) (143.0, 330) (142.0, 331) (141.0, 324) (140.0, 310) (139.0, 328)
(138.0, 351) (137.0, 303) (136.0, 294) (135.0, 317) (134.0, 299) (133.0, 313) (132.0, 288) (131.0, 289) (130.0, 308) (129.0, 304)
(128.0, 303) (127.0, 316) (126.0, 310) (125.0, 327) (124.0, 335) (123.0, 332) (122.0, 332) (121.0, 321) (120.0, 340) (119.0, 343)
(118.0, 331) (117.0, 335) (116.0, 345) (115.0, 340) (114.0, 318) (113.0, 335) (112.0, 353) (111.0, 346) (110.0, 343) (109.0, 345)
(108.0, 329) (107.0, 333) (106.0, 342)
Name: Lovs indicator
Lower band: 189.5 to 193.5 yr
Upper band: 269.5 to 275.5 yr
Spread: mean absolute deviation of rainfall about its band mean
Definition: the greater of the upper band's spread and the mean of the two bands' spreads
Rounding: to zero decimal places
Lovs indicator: 10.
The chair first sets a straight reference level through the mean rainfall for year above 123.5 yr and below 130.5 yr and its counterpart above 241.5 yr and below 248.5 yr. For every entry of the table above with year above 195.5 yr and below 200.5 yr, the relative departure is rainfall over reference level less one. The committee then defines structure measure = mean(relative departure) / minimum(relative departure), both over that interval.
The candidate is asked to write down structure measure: -0.2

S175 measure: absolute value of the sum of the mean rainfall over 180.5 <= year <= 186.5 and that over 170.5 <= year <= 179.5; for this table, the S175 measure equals 673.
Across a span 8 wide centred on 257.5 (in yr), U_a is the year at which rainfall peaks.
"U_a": 254.0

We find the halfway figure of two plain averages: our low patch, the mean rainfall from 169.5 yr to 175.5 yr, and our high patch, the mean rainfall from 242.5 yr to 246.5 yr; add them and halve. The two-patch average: 333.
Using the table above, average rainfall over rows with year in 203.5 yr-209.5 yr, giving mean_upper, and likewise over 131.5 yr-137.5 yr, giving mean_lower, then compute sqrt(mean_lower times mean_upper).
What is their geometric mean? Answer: 302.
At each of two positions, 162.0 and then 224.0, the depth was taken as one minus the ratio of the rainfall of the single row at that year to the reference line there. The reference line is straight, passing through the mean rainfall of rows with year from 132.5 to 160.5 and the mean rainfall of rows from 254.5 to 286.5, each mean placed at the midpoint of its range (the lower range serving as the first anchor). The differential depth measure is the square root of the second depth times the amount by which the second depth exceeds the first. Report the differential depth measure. 0.051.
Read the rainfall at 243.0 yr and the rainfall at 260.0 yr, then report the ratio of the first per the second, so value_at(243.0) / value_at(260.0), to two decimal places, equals 1.93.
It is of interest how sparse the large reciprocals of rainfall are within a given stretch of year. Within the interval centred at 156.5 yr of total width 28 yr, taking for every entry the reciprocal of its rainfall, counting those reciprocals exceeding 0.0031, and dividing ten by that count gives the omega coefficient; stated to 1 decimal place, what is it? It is 3.3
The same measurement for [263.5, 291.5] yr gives 0.4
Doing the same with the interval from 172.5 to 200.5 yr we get 0.6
